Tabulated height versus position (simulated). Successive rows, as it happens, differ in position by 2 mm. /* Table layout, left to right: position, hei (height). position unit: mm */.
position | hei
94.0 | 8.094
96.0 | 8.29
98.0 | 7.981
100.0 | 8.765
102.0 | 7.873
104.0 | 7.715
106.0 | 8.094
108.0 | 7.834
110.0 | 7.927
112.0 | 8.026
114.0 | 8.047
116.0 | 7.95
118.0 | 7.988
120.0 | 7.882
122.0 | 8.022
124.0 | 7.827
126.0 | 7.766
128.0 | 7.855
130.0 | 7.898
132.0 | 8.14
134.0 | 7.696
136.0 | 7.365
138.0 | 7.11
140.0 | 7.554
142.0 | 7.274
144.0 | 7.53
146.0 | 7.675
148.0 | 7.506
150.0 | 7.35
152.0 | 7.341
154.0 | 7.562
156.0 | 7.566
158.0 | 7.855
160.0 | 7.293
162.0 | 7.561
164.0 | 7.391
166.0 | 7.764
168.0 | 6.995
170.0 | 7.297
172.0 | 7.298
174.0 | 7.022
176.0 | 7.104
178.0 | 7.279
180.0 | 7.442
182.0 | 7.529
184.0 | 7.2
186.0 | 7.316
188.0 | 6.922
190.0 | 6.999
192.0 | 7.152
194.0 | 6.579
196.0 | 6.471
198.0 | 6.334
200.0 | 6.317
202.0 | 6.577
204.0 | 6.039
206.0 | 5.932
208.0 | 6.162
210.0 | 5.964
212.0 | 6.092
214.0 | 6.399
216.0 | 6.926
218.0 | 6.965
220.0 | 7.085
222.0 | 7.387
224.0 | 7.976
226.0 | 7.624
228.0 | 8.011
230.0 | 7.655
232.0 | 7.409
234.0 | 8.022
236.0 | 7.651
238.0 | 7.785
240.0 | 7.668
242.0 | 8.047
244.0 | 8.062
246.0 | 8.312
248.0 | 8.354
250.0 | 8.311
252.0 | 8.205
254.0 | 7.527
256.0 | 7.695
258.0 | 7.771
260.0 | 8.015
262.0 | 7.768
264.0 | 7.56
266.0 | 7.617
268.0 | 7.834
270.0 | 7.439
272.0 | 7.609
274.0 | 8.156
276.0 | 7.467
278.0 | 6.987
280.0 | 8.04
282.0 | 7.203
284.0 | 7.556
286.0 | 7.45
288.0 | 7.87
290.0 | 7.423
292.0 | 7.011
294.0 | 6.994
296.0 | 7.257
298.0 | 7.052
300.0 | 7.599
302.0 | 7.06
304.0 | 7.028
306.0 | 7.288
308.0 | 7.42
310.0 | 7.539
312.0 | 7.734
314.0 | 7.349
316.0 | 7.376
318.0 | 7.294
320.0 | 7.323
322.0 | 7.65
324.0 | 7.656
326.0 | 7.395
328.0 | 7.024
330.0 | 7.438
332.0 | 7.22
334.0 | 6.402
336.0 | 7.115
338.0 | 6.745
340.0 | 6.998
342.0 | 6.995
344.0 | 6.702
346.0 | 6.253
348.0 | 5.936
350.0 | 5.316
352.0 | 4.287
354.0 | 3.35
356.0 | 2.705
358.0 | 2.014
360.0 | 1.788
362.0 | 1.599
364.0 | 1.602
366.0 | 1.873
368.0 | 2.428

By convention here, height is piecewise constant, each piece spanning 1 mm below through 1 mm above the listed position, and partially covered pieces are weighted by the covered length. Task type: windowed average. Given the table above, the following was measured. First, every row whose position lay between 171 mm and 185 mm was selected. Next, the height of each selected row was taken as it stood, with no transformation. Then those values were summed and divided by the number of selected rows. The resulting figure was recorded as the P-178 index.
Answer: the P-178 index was 7.3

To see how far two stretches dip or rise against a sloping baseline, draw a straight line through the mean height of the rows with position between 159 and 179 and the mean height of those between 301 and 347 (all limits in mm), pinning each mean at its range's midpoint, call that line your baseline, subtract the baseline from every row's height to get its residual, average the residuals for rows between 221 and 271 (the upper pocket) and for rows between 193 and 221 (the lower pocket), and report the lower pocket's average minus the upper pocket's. -1.4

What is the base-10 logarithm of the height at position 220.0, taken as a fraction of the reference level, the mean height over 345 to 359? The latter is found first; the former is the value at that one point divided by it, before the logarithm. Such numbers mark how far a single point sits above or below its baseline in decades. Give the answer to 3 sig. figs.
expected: 0.220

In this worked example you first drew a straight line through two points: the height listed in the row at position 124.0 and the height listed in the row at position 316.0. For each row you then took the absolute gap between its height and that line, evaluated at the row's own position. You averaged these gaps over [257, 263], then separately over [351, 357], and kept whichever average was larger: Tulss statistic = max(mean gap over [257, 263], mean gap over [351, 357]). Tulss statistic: 3.8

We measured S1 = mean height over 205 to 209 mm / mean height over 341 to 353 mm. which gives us 1.02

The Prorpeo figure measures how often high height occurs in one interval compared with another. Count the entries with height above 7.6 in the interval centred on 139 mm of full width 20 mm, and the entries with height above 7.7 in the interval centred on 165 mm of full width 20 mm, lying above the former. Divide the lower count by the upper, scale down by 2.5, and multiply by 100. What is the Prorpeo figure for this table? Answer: 80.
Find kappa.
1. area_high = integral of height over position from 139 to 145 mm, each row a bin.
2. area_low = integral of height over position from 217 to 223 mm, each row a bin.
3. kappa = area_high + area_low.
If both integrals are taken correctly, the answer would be 88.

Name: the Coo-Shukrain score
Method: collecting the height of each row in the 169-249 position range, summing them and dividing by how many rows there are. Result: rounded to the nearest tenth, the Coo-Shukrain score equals 7.2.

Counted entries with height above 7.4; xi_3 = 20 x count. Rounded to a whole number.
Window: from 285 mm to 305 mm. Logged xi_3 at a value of 80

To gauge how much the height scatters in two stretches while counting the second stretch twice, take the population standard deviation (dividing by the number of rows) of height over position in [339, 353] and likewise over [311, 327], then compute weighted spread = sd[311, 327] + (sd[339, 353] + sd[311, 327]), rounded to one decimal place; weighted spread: 1.2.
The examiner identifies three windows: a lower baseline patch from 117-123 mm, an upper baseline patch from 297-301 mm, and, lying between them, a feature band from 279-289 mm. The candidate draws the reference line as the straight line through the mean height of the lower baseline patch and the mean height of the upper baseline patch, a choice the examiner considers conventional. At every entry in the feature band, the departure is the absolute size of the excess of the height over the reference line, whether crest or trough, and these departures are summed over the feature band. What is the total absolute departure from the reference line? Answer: 1.6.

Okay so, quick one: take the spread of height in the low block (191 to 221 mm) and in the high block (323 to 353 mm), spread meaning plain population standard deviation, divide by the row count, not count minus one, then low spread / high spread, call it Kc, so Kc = 0.46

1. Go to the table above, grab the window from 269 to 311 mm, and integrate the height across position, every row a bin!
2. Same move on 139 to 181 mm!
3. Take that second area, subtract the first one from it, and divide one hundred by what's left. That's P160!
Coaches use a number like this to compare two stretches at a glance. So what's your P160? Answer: 237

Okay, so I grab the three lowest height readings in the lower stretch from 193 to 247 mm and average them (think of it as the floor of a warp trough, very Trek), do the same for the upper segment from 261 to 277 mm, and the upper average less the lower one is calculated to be 1.51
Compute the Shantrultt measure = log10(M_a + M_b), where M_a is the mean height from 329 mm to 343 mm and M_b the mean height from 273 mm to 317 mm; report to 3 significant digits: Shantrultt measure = 1.16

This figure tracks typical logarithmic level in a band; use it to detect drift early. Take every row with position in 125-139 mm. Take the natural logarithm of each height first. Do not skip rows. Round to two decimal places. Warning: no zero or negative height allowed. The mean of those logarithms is 2.04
